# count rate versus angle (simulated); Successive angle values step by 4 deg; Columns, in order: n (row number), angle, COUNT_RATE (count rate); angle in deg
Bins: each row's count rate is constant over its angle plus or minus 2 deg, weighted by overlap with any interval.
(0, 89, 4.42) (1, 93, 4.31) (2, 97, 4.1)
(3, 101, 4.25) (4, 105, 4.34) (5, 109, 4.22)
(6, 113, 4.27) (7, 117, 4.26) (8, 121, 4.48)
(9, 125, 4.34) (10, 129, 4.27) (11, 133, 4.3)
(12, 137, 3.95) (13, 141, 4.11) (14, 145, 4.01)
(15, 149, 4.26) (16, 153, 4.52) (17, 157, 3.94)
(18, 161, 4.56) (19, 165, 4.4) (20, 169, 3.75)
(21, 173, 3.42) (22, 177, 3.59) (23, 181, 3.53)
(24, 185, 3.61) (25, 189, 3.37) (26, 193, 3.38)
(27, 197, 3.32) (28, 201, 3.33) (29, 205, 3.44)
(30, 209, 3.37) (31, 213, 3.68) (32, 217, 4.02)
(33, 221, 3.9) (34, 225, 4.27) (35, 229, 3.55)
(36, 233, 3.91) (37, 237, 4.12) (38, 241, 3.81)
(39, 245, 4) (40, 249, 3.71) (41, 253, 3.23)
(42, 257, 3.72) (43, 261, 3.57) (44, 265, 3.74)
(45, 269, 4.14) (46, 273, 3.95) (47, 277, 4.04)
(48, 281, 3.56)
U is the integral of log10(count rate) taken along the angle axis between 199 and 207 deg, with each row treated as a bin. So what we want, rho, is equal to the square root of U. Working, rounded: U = 4.2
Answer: 2.06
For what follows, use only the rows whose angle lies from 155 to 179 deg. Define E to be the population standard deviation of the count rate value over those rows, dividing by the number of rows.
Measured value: 0.413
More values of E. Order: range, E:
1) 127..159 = 0.190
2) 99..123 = 0.087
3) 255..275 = 0.199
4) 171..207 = 0.103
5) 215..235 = 0.232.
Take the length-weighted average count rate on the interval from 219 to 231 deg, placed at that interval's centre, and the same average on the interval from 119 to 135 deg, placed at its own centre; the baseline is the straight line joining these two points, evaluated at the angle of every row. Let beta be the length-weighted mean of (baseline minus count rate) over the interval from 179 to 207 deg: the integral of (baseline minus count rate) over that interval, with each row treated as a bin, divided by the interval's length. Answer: 0.62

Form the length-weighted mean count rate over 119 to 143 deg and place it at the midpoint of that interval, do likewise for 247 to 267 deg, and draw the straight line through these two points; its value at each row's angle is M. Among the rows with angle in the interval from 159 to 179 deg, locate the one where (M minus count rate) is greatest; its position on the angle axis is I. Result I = 173 deg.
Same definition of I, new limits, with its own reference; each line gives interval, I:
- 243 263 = 253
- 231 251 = 249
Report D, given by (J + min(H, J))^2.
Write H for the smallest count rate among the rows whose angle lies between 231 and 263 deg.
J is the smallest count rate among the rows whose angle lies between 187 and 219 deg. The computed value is 42.9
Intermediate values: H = 3.23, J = 3.32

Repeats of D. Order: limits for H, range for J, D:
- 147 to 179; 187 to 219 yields 44.1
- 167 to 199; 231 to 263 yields 41.7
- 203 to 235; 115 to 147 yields 53.6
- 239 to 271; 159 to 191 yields 43.6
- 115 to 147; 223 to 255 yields 41.7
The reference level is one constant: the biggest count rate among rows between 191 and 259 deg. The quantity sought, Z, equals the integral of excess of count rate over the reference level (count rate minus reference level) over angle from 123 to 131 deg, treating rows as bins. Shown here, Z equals 0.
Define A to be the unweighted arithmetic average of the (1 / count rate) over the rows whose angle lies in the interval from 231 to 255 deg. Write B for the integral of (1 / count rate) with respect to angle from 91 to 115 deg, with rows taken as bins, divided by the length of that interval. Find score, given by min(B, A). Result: 0.235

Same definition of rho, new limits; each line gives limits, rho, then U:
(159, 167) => 2.28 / 5.2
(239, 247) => 2.18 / 4.7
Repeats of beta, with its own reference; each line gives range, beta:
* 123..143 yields 0.13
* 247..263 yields 0.21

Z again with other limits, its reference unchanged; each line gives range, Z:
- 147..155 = 1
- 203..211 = -7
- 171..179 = -6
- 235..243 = -2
